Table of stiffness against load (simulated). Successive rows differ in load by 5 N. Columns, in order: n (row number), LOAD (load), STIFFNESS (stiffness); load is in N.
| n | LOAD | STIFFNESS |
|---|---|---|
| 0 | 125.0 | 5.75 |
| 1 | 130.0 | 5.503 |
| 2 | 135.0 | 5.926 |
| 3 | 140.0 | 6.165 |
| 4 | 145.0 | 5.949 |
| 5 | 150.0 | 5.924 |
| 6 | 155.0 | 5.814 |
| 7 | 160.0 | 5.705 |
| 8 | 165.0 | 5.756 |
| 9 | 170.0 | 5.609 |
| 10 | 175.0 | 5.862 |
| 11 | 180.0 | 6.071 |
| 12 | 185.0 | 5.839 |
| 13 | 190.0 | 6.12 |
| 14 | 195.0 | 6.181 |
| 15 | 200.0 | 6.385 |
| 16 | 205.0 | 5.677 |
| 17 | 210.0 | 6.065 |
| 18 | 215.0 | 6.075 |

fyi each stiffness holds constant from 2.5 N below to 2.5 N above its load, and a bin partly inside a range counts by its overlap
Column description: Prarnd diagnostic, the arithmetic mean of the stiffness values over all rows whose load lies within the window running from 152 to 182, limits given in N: 5.80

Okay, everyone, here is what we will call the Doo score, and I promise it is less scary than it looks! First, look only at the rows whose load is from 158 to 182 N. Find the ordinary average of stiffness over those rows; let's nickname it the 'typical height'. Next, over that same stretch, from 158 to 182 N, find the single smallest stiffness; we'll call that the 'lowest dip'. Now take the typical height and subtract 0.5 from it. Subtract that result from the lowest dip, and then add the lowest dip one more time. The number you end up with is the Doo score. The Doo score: 5.92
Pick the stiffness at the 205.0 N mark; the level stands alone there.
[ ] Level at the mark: 5.677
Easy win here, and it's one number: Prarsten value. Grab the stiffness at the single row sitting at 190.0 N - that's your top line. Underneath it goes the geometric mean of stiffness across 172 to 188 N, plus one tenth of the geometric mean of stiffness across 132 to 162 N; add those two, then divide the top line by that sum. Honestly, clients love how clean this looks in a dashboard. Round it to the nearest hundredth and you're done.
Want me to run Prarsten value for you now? 0.94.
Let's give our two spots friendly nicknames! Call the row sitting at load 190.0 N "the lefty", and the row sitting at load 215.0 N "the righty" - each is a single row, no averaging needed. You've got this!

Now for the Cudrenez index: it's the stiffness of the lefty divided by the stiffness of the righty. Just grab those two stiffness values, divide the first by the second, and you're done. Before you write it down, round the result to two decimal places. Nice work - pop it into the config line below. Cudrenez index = 1.01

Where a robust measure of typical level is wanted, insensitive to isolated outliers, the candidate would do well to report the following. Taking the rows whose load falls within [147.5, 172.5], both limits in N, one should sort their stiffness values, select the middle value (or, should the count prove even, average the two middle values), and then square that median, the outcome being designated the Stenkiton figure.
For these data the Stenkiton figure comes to 33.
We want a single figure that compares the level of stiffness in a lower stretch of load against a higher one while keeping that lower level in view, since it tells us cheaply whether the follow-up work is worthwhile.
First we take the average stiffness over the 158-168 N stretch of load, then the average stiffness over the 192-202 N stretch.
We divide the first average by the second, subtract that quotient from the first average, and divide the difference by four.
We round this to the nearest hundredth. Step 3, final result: 1.20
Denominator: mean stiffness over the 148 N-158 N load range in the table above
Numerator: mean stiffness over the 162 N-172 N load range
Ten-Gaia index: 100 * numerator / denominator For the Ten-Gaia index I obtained 97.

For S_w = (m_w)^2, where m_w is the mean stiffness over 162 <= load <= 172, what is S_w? 32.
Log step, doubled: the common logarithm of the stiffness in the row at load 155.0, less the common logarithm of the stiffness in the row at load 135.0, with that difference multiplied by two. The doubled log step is -0.017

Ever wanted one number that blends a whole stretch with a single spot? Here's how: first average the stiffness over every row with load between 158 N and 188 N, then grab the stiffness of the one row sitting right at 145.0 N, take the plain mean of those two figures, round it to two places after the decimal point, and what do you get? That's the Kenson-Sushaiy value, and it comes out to 5.88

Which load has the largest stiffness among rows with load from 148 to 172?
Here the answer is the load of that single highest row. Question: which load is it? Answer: 150.0 N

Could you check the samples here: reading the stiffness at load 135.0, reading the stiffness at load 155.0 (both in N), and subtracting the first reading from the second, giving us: -0.11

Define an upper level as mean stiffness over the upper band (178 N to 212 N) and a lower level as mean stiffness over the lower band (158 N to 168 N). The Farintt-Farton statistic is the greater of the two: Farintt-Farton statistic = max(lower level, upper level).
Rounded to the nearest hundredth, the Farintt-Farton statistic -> 6.05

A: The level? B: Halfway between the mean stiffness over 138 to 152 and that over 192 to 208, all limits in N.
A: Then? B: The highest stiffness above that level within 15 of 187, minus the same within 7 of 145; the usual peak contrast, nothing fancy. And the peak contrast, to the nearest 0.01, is 0.22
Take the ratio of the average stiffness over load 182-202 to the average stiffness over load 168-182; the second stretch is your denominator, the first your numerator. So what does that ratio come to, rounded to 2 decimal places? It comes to 1.05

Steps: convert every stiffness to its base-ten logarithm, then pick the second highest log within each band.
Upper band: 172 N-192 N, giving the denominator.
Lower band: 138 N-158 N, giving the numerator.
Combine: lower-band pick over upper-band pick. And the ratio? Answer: 0.99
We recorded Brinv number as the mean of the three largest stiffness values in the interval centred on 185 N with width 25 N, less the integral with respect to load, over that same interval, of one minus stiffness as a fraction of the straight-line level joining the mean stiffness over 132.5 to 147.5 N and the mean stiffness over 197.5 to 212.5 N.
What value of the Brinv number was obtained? 6.0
